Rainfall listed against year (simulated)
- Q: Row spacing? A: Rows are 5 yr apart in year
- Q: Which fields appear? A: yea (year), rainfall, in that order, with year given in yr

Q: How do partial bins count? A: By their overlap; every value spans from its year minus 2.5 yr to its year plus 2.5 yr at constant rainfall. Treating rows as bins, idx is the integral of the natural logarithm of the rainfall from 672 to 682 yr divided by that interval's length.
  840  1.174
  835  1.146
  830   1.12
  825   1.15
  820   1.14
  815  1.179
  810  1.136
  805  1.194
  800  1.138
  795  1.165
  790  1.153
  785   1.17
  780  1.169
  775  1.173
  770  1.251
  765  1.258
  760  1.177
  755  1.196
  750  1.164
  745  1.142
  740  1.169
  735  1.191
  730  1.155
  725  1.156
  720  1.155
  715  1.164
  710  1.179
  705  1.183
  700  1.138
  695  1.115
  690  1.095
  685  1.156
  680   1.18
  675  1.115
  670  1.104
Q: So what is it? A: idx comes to 0.13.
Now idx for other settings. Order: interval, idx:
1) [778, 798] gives 0.15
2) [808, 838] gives 0.14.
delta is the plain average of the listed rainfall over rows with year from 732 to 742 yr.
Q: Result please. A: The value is 1.18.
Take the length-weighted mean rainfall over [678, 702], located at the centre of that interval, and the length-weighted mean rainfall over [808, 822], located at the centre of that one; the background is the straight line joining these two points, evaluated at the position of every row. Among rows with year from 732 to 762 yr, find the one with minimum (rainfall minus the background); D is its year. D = 745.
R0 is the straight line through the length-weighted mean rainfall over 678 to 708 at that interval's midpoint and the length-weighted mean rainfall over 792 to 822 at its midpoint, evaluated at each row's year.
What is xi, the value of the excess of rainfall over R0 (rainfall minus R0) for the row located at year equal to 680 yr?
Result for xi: 0.04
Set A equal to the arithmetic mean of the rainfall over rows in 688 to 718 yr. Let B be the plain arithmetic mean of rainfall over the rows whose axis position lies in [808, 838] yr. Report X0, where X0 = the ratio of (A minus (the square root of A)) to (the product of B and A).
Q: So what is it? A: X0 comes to 0.0574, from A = 1.15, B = 1.145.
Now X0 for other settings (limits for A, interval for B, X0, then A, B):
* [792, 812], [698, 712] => 0.0607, 1.16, 1.167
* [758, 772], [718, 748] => 0.0842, 1.23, 1.161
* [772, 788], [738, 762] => 0.0648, 1.17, 1.170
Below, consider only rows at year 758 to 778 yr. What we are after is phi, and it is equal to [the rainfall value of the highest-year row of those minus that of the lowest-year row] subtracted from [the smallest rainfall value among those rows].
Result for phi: 1.18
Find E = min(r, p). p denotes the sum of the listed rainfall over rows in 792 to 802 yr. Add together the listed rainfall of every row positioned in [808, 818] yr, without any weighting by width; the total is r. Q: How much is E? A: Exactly 2.303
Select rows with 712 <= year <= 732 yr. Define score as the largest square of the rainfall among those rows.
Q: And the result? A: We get 1.35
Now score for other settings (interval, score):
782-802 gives 1.37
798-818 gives 1.43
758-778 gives 1.58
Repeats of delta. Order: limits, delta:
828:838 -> 1.13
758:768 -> 1.22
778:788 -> 1.17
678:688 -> 1.17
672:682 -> 1.15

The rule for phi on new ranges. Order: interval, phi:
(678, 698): 1.16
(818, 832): 1.14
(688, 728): 1.03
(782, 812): 1.17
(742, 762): 1.11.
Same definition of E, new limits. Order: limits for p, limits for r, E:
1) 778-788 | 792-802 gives 2.303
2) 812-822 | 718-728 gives 2.311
